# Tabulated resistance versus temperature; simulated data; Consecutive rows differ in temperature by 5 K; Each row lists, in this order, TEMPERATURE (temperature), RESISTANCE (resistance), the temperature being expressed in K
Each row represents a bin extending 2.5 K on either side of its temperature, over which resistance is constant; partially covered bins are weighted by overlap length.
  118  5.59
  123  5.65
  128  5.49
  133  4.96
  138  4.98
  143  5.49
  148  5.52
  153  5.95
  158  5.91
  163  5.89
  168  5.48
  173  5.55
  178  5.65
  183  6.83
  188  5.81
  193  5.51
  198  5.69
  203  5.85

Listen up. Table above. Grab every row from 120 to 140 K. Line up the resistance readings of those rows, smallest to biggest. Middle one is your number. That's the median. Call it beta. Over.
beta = 5.2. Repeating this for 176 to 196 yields 5.7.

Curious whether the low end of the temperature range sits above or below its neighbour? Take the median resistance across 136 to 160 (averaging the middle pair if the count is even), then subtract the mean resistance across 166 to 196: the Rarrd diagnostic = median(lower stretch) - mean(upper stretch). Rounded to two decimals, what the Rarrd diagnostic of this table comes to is -0.29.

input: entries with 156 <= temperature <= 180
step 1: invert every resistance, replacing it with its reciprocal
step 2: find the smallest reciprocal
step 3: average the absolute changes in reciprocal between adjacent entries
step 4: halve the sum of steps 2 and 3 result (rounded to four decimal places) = 0.0869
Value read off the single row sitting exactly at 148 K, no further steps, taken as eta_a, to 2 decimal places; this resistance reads 5.52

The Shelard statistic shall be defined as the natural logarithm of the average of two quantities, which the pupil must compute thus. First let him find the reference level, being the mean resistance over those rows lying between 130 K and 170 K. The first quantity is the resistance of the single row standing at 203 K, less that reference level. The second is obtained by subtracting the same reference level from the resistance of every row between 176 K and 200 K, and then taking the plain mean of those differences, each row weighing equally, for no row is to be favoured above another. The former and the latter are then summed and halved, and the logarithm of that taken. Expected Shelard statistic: -1.0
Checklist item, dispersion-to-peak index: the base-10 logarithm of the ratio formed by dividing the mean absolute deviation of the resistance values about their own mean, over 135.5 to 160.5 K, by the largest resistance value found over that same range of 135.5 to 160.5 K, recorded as -1.32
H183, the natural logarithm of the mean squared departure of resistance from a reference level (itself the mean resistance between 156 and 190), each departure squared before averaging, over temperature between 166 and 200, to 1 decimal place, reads -1.6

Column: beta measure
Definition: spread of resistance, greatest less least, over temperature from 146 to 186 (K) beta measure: 1.35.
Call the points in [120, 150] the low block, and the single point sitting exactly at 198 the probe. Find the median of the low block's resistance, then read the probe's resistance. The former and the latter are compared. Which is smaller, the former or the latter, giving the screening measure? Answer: 5.49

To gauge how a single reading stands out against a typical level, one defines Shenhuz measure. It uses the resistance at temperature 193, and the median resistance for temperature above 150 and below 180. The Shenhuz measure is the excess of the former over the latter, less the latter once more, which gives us -6.0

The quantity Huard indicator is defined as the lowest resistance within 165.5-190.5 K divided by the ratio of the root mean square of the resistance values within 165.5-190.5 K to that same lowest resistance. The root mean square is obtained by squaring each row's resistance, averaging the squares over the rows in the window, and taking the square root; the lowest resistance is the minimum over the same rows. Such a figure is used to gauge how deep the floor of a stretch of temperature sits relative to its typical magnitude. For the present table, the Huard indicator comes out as 5.1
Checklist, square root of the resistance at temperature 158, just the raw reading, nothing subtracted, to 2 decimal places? 2.43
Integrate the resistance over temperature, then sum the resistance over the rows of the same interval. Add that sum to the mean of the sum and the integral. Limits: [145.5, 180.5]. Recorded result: 160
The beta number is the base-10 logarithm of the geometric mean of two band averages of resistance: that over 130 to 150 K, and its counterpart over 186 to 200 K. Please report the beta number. 0.736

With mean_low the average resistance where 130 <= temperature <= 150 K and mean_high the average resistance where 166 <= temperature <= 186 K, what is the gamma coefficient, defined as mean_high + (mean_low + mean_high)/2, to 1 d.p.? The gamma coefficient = 11.4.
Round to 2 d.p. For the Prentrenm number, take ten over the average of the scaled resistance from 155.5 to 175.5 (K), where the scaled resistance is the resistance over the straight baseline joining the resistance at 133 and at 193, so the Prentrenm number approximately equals 9.21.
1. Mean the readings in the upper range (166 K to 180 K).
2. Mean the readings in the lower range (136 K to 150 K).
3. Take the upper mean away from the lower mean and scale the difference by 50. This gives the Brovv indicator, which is -11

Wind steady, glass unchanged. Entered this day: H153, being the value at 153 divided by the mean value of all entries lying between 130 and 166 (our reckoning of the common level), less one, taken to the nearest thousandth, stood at 0.076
